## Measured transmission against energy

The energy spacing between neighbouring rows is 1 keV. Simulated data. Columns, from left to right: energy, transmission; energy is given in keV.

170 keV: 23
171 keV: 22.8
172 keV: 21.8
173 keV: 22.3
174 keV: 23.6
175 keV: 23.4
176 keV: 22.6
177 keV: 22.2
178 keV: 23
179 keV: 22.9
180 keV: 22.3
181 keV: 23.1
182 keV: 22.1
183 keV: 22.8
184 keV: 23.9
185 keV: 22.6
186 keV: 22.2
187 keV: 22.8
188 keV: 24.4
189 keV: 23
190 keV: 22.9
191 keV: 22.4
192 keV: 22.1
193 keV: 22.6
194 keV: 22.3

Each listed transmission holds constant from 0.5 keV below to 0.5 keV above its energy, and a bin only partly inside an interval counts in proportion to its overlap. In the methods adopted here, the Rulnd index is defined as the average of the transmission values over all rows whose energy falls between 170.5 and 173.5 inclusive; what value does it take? 22.3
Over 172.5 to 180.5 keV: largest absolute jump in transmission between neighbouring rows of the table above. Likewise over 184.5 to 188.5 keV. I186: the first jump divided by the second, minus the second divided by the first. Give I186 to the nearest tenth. -0.4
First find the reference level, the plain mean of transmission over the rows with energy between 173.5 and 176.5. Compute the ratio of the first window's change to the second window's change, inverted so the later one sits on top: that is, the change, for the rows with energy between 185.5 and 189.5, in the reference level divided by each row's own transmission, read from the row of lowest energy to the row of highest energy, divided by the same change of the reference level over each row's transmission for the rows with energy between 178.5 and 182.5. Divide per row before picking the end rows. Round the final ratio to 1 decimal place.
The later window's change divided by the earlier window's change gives -1.0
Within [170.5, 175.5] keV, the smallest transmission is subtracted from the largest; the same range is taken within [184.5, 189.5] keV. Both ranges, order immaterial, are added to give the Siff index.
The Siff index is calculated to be 4.0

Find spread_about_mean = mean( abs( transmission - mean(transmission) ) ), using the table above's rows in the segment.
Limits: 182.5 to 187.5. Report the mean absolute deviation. 0.42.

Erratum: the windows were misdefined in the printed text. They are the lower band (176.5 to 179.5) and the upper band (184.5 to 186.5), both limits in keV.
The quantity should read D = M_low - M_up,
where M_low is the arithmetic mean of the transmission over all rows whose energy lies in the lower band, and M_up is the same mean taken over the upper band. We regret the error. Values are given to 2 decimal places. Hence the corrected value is 0.30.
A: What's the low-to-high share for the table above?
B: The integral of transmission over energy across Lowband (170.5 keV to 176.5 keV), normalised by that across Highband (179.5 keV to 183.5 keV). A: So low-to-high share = 1.5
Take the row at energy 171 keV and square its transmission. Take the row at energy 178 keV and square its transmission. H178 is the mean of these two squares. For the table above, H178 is 524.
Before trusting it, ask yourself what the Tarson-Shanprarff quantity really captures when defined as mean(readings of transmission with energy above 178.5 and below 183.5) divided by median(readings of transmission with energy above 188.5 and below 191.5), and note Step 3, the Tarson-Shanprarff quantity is 0.99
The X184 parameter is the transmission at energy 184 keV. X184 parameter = 23.9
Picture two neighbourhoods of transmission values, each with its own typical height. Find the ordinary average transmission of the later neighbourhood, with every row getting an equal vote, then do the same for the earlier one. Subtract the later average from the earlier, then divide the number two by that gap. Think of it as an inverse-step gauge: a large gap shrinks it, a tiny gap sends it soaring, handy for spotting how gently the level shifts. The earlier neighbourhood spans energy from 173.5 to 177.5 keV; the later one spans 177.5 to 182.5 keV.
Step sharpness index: 7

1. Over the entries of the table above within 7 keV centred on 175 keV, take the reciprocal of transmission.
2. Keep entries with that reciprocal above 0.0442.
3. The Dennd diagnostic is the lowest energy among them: 172 keV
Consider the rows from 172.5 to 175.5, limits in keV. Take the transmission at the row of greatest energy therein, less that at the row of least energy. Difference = 1.1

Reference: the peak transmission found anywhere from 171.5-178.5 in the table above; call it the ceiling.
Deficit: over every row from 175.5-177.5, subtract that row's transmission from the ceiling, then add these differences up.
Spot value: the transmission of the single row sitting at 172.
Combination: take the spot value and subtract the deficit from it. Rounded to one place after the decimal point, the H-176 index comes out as 19.4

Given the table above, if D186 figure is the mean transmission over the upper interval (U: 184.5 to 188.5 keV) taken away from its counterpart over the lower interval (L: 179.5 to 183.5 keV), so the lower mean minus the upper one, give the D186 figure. -0.4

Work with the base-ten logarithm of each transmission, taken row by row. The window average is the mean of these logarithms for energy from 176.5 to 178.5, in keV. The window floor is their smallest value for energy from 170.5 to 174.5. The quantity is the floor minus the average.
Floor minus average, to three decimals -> -0.016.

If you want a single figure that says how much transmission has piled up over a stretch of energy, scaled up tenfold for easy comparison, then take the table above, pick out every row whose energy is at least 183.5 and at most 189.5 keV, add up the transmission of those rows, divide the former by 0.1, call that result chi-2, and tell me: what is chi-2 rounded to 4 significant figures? 1389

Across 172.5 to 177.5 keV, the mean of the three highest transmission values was 23.2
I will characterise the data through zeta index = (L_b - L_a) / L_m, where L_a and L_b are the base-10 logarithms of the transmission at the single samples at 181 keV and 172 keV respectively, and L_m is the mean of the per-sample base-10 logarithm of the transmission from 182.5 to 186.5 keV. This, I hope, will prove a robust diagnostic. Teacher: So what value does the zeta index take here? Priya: -0.019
